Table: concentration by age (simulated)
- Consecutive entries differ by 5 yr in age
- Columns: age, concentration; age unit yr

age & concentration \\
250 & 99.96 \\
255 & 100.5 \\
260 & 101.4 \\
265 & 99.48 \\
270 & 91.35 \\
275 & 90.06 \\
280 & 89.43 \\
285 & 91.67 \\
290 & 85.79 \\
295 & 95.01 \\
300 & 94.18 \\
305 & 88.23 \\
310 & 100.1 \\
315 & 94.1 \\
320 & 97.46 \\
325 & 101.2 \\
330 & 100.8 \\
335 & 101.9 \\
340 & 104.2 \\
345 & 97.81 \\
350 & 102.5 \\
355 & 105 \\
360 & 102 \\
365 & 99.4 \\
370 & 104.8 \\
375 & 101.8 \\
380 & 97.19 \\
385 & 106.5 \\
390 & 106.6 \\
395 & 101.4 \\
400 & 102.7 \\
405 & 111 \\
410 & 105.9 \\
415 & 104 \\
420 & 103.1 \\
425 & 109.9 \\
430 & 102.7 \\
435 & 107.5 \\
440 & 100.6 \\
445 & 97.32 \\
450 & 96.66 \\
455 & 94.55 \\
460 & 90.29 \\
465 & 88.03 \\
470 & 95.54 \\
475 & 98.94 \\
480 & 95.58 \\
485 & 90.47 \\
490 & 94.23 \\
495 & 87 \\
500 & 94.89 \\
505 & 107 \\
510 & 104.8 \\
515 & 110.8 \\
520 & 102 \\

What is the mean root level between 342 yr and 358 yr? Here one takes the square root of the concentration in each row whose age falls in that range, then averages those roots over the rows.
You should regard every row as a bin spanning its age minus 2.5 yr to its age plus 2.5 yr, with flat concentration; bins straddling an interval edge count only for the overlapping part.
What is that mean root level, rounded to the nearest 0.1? 10.1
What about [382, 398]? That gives 10.2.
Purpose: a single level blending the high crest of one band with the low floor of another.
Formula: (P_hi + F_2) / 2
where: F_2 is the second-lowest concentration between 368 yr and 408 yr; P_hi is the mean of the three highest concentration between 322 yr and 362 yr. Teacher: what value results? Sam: 103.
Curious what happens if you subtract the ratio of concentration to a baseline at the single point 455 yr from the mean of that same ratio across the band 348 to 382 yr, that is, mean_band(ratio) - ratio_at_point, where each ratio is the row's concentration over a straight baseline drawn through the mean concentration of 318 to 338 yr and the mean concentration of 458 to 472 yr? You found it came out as 0.01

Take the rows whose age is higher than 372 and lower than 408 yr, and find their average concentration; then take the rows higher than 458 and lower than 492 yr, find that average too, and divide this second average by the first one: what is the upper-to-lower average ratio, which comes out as 0.90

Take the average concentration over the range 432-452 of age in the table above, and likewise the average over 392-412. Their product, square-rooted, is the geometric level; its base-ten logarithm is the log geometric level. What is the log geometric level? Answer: 2.01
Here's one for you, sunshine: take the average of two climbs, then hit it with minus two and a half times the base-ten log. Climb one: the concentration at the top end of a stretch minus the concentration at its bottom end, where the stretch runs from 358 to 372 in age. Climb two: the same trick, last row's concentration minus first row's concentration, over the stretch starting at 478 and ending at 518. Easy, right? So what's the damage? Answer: -2.4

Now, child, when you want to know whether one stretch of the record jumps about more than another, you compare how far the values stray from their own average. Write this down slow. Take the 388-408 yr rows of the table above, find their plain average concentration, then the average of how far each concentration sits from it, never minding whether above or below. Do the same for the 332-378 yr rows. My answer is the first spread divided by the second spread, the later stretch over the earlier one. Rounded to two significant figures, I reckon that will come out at 1.9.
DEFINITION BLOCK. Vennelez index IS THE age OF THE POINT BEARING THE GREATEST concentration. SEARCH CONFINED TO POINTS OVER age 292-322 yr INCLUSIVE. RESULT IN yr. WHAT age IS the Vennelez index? 310 yr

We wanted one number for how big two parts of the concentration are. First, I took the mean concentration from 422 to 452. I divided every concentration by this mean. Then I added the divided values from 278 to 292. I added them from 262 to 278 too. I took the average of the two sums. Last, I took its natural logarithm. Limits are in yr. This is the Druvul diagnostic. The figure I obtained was 0.98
